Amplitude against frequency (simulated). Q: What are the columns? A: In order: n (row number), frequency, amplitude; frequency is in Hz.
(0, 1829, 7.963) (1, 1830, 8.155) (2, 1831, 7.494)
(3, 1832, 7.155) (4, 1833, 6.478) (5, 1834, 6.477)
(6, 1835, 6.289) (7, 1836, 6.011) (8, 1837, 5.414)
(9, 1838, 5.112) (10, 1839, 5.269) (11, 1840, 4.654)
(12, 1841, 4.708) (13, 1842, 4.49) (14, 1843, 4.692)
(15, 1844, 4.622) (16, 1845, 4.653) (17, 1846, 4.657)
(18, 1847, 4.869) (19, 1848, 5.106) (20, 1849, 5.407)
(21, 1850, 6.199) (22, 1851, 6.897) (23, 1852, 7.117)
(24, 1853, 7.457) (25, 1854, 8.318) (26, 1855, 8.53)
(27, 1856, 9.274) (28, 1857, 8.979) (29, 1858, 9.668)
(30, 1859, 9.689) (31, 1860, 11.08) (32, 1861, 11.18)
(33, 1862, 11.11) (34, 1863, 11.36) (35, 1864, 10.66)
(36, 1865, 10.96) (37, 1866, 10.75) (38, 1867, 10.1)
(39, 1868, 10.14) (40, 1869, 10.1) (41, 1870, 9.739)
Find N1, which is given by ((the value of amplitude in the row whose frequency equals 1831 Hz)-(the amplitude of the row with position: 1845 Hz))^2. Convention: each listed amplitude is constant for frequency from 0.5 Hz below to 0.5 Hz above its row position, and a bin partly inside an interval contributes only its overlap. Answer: 8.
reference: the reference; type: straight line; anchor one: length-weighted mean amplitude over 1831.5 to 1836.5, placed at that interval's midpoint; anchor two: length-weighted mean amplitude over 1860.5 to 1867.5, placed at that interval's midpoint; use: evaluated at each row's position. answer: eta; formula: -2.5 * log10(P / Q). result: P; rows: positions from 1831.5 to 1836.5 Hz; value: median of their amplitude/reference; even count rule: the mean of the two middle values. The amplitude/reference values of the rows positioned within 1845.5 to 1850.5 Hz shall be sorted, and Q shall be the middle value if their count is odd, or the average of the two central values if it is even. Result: -0.6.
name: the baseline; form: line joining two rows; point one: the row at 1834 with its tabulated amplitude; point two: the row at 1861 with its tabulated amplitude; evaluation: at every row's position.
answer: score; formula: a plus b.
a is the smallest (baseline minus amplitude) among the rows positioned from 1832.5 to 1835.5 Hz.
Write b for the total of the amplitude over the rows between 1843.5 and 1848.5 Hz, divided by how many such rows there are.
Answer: 5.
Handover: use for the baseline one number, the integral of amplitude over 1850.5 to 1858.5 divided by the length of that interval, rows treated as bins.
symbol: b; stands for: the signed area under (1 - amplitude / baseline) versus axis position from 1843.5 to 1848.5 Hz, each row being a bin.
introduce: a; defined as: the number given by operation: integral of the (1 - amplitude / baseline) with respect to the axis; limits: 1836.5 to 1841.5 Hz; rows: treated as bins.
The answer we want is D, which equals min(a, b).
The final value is 2.0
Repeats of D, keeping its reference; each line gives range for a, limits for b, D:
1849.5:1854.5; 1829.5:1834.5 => 0.7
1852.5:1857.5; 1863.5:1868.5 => -1.4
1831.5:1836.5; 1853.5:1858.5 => -0.4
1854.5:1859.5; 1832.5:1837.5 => -0.6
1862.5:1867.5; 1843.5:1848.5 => -1.5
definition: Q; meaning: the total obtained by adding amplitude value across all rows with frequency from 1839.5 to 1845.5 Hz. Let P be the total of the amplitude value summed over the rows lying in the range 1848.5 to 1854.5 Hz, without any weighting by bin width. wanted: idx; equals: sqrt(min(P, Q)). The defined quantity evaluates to 5.3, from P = 41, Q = 28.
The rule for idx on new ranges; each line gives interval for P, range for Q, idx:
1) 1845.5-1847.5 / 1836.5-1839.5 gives 3.1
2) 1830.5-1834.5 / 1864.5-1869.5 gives 5.3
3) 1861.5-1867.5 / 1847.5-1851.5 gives 4.9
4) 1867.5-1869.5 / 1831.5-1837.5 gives 4.5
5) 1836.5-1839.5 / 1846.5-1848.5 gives 3.2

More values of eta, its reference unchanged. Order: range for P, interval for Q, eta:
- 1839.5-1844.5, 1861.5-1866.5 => 0.5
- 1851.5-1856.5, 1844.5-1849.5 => -0.5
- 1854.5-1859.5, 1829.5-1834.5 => 0.2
